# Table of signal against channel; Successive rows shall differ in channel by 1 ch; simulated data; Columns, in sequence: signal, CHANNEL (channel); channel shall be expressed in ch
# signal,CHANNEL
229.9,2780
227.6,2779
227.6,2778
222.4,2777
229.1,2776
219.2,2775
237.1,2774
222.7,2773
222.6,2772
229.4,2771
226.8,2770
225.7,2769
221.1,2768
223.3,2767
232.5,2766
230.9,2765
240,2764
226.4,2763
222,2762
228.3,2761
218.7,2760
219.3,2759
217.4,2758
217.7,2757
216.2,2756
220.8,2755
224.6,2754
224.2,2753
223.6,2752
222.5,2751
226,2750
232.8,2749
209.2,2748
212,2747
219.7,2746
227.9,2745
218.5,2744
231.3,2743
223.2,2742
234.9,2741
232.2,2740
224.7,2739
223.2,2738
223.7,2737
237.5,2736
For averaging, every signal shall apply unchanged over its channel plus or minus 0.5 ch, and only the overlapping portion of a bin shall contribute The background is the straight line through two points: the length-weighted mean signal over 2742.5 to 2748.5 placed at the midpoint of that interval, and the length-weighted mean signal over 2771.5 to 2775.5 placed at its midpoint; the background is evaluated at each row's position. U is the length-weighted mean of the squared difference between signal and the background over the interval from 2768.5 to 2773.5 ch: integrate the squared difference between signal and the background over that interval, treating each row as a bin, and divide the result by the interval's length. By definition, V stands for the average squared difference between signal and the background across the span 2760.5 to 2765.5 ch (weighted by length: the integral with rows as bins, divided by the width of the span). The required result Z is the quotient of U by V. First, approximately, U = 8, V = 73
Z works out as 0.1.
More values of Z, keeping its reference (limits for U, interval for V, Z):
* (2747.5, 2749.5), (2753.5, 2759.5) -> 8.6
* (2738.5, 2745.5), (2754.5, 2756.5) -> 6.1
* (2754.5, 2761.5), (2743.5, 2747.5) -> 0.6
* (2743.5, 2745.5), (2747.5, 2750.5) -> 0.3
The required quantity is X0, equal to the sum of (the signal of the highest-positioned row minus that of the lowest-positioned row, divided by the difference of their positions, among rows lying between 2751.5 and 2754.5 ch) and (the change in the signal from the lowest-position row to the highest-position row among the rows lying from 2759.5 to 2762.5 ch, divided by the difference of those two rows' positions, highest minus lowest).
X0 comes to 2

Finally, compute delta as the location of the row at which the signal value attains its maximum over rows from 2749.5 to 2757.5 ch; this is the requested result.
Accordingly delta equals 2750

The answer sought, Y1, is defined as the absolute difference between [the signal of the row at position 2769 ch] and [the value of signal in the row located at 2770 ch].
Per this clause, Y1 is 1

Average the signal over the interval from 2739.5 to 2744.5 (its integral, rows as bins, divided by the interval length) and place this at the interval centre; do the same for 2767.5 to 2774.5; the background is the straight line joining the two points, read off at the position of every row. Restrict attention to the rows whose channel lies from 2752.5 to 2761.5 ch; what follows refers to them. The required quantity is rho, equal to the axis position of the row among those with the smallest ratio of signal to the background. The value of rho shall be 2756 ch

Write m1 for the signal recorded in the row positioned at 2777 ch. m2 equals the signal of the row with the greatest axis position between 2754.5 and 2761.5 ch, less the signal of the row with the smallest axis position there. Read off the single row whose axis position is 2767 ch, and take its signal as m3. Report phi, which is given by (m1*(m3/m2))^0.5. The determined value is 81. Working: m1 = 222.4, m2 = 7.5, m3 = 223.3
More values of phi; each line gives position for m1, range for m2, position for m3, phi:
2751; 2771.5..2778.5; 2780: 101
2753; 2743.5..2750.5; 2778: 82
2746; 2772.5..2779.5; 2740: 102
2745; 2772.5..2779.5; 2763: 103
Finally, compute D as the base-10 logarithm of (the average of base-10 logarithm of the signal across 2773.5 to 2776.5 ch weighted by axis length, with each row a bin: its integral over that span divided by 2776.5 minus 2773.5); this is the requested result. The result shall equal 0.373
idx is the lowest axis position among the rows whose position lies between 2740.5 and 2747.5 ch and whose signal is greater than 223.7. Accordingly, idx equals 2741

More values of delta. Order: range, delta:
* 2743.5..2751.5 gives 2749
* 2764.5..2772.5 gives 2766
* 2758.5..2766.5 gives 2764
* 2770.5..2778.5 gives 2774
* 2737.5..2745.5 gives 2741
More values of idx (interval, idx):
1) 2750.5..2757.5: 2753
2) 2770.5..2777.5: 2771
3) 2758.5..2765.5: 2761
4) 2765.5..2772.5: 2766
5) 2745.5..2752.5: 2749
